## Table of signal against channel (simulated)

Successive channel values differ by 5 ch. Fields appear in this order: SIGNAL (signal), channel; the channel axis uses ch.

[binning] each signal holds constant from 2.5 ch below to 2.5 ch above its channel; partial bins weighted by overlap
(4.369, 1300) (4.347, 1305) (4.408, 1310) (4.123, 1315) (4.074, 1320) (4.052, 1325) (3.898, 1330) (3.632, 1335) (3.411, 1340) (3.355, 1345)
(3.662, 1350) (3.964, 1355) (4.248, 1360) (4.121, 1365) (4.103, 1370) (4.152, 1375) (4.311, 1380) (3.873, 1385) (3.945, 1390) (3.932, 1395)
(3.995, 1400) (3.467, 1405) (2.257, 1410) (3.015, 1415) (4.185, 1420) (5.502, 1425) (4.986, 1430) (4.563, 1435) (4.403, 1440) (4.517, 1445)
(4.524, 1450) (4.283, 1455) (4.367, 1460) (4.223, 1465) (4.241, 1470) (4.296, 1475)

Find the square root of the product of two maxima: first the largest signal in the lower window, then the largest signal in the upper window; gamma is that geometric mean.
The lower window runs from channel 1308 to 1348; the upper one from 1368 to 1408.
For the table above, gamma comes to 4.36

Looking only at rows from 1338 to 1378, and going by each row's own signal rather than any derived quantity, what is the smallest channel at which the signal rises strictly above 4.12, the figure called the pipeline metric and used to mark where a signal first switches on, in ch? 1360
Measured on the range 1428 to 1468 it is 1430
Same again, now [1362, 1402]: 1365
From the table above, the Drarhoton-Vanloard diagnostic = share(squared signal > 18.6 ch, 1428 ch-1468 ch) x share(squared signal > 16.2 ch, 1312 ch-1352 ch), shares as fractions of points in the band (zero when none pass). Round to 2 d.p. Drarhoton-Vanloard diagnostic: 0.28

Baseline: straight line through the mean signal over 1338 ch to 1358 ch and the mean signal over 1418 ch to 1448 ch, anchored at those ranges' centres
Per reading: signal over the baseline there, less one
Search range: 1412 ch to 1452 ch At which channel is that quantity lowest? 1415 ch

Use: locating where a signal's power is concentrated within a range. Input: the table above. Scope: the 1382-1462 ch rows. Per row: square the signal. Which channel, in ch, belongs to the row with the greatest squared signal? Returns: 1425 ch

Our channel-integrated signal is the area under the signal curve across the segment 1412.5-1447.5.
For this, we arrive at 156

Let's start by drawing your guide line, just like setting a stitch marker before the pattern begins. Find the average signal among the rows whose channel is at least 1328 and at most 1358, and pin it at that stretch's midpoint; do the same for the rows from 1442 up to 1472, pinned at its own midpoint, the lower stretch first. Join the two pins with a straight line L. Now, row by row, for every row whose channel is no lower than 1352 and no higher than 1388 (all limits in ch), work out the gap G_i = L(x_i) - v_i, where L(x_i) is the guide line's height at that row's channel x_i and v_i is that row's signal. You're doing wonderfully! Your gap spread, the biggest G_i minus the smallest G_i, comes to 0.5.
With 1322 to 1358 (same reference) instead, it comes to 0.8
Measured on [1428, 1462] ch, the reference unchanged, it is 0.9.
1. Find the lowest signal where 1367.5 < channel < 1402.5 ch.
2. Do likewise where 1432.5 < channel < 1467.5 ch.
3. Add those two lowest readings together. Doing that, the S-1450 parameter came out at 8.1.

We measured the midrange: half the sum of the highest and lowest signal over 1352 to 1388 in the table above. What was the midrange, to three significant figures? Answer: 4.09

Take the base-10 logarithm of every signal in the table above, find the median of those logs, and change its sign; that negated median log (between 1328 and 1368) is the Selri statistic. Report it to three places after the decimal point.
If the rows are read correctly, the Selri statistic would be -0.577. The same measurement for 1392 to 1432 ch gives -0.598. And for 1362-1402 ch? -0.607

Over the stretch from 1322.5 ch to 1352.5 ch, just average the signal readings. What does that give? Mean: 3.7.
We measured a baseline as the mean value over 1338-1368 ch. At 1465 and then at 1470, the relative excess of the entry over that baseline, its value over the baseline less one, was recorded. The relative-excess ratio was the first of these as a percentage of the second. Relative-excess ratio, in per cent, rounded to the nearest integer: 96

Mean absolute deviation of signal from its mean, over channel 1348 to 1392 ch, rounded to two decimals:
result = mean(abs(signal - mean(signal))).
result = 0.16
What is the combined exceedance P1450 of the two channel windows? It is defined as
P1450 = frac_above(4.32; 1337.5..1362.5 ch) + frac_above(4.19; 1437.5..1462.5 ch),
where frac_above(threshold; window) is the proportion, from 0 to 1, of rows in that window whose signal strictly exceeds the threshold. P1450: 1.0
